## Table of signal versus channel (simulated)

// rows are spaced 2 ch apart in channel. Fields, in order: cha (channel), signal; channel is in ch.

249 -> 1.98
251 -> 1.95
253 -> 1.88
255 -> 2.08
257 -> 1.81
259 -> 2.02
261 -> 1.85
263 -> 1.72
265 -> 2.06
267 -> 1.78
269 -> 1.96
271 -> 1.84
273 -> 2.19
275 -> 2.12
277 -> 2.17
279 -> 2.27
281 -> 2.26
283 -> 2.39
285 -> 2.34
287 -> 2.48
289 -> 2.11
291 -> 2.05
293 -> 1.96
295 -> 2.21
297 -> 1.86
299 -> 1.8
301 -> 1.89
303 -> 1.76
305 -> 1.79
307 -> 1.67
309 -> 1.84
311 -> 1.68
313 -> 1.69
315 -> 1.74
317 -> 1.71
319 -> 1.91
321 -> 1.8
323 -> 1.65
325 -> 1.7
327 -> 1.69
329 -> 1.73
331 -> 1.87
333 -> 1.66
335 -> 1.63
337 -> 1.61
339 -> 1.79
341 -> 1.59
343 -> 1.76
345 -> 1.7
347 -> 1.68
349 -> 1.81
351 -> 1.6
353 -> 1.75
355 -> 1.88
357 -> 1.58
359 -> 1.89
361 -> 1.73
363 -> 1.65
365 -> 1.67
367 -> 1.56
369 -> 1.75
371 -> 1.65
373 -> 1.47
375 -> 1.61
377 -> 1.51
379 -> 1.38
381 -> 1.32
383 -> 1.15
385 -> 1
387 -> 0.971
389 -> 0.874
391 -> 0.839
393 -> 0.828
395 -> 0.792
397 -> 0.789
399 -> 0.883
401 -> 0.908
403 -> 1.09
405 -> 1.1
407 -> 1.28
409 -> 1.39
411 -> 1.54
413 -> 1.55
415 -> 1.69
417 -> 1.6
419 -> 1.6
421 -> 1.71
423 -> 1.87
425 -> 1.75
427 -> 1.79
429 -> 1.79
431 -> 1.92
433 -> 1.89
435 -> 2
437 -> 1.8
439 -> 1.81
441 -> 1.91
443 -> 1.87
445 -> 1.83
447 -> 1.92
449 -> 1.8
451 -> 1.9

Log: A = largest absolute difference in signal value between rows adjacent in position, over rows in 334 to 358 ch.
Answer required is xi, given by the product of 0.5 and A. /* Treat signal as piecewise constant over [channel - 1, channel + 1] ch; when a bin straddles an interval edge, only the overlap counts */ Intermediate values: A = 0.30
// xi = 0.15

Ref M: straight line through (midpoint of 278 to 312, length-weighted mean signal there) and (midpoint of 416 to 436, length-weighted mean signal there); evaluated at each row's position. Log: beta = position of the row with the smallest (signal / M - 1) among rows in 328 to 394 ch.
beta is 393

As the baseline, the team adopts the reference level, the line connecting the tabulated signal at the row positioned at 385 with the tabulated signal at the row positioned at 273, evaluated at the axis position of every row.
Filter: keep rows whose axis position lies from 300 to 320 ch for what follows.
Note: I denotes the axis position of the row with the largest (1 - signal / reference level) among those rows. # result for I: 307 ch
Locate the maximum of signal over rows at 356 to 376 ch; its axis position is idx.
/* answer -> 359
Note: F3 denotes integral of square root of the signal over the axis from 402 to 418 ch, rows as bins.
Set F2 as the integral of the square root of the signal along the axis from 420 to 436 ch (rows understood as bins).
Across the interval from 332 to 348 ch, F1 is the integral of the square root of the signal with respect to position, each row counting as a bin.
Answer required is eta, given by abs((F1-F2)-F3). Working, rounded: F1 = 20.7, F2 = 22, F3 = 18.9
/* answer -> 20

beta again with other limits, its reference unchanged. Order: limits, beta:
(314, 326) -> 323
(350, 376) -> 373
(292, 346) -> 341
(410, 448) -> 411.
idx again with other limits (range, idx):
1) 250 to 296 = 287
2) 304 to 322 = 319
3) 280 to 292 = 287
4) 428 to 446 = 435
